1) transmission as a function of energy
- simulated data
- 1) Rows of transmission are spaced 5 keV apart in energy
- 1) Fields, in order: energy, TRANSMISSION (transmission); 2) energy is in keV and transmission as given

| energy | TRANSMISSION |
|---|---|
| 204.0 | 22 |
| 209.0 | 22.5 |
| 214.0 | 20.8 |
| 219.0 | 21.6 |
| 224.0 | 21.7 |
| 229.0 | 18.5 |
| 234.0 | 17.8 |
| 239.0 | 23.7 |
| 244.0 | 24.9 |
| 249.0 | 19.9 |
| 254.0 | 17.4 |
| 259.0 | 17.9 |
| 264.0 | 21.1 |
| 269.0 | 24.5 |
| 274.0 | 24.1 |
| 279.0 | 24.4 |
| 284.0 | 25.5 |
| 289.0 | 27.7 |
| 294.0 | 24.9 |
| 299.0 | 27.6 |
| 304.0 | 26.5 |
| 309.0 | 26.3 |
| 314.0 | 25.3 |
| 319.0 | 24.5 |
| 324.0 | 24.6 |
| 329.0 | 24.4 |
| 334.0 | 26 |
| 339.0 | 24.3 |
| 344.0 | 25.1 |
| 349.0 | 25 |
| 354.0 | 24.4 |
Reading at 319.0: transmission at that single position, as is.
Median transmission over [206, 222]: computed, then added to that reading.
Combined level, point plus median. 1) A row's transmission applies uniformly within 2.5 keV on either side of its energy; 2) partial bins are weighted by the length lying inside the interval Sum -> 46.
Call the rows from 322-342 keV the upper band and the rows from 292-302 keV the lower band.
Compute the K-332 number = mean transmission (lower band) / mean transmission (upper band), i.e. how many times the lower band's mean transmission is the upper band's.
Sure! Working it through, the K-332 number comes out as 1.06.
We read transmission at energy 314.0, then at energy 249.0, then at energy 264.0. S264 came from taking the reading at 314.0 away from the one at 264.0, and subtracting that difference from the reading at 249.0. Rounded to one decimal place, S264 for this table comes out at 24.1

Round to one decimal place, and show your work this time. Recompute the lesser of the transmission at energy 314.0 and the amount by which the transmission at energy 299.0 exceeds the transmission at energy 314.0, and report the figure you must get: 2.3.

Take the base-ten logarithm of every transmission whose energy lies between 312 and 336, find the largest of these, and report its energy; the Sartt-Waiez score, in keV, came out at 334.0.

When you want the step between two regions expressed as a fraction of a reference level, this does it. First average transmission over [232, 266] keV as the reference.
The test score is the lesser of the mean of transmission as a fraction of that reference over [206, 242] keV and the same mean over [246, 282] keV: 1.03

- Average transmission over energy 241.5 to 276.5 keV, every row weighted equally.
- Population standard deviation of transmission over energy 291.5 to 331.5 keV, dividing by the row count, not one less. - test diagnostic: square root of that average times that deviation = 4.83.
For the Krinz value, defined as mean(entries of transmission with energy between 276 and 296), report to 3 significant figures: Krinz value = 25.6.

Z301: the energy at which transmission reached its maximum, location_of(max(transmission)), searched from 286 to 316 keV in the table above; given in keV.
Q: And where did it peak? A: 289.0 keV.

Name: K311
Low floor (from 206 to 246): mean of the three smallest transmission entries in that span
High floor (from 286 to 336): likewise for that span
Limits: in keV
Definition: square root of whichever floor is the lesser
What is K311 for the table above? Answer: 4.36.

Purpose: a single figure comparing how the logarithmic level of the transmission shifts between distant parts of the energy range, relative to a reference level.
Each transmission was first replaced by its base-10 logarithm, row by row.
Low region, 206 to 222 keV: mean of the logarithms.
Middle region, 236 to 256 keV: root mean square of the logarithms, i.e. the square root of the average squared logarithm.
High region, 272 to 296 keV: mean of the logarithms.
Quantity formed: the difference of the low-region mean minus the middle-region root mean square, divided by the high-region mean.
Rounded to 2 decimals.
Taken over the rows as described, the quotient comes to 0.00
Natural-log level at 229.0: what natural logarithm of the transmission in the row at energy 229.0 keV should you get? 2.92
